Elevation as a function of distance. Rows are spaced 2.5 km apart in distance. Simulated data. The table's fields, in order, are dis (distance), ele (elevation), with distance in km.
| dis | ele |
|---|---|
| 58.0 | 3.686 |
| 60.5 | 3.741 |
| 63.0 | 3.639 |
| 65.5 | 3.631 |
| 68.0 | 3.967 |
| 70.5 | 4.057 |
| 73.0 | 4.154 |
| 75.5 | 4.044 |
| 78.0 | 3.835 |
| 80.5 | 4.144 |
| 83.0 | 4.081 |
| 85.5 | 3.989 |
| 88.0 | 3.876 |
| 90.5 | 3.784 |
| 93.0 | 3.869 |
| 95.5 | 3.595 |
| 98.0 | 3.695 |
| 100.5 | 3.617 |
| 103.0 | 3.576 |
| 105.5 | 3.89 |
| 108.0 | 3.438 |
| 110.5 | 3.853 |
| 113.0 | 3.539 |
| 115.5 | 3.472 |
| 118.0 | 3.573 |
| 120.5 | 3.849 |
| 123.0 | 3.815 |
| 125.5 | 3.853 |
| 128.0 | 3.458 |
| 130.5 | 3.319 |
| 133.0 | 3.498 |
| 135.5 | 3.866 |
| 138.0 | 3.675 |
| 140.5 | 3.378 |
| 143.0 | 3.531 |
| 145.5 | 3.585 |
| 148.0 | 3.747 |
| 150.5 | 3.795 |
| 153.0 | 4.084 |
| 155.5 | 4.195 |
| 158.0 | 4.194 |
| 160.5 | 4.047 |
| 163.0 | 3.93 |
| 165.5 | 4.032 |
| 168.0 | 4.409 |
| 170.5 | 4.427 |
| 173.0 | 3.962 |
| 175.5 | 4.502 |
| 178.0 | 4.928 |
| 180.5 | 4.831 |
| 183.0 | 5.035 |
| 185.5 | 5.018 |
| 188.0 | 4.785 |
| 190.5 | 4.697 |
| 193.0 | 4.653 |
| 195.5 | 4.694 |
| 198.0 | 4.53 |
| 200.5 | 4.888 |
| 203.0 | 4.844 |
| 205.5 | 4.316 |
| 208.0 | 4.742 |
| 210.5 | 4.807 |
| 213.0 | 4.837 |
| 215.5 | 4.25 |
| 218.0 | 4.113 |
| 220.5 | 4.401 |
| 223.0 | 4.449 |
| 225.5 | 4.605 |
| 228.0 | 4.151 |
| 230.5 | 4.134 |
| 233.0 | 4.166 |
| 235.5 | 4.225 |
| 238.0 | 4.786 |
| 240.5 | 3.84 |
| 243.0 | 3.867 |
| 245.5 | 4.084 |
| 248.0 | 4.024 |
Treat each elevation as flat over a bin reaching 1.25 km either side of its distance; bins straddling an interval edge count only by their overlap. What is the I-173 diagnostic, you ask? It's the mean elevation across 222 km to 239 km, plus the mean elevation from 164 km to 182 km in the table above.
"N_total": 8.8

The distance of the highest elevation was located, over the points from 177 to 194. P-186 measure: 183.0 km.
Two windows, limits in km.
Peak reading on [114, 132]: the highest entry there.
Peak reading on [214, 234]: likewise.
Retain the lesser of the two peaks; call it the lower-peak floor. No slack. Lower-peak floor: 3.853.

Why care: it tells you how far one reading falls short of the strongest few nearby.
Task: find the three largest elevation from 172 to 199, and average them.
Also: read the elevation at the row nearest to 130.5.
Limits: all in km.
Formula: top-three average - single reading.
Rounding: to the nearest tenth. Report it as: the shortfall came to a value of 1.7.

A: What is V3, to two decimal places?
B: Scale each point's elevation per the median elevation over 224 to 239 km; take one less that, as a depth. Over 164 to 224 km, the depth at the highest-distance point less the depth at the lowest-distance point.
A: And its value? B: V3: -0.10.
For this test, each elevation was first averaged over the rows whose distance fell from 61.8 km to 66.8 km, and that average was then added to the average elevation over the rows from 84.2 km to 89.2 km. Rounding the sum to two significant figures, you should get 7.6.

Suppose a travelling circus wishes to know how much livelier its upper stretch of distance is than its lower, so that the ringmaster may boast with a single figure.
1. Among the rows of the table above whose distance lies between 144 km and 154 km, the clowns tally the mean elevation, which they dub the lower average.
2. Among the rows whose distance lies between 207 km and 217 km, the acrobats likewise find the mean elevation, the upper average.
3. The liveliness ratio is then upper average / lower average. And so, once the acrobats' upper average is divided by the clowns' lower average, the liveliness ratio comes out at 1.23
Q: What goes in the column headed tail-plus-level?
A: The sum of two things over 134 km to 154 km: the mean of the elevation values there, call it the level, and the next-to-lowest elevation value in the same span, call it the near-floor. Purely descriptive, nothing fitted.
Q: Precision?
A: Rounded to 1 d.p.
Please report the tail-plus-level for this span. 7.2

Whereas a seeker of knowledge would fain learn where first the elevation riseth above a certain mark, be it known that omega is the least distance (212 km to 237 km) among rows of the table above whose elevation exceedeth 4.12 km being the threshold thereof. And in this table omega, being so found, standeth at 213.0 km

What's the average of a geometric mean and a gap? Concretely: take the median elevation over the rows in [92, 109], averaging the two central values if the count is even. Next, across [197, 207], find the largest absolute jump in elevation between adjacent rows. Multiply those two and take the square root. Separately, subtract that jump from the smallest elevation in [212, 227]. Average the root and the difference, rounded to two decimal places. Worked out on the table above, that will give 2.48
